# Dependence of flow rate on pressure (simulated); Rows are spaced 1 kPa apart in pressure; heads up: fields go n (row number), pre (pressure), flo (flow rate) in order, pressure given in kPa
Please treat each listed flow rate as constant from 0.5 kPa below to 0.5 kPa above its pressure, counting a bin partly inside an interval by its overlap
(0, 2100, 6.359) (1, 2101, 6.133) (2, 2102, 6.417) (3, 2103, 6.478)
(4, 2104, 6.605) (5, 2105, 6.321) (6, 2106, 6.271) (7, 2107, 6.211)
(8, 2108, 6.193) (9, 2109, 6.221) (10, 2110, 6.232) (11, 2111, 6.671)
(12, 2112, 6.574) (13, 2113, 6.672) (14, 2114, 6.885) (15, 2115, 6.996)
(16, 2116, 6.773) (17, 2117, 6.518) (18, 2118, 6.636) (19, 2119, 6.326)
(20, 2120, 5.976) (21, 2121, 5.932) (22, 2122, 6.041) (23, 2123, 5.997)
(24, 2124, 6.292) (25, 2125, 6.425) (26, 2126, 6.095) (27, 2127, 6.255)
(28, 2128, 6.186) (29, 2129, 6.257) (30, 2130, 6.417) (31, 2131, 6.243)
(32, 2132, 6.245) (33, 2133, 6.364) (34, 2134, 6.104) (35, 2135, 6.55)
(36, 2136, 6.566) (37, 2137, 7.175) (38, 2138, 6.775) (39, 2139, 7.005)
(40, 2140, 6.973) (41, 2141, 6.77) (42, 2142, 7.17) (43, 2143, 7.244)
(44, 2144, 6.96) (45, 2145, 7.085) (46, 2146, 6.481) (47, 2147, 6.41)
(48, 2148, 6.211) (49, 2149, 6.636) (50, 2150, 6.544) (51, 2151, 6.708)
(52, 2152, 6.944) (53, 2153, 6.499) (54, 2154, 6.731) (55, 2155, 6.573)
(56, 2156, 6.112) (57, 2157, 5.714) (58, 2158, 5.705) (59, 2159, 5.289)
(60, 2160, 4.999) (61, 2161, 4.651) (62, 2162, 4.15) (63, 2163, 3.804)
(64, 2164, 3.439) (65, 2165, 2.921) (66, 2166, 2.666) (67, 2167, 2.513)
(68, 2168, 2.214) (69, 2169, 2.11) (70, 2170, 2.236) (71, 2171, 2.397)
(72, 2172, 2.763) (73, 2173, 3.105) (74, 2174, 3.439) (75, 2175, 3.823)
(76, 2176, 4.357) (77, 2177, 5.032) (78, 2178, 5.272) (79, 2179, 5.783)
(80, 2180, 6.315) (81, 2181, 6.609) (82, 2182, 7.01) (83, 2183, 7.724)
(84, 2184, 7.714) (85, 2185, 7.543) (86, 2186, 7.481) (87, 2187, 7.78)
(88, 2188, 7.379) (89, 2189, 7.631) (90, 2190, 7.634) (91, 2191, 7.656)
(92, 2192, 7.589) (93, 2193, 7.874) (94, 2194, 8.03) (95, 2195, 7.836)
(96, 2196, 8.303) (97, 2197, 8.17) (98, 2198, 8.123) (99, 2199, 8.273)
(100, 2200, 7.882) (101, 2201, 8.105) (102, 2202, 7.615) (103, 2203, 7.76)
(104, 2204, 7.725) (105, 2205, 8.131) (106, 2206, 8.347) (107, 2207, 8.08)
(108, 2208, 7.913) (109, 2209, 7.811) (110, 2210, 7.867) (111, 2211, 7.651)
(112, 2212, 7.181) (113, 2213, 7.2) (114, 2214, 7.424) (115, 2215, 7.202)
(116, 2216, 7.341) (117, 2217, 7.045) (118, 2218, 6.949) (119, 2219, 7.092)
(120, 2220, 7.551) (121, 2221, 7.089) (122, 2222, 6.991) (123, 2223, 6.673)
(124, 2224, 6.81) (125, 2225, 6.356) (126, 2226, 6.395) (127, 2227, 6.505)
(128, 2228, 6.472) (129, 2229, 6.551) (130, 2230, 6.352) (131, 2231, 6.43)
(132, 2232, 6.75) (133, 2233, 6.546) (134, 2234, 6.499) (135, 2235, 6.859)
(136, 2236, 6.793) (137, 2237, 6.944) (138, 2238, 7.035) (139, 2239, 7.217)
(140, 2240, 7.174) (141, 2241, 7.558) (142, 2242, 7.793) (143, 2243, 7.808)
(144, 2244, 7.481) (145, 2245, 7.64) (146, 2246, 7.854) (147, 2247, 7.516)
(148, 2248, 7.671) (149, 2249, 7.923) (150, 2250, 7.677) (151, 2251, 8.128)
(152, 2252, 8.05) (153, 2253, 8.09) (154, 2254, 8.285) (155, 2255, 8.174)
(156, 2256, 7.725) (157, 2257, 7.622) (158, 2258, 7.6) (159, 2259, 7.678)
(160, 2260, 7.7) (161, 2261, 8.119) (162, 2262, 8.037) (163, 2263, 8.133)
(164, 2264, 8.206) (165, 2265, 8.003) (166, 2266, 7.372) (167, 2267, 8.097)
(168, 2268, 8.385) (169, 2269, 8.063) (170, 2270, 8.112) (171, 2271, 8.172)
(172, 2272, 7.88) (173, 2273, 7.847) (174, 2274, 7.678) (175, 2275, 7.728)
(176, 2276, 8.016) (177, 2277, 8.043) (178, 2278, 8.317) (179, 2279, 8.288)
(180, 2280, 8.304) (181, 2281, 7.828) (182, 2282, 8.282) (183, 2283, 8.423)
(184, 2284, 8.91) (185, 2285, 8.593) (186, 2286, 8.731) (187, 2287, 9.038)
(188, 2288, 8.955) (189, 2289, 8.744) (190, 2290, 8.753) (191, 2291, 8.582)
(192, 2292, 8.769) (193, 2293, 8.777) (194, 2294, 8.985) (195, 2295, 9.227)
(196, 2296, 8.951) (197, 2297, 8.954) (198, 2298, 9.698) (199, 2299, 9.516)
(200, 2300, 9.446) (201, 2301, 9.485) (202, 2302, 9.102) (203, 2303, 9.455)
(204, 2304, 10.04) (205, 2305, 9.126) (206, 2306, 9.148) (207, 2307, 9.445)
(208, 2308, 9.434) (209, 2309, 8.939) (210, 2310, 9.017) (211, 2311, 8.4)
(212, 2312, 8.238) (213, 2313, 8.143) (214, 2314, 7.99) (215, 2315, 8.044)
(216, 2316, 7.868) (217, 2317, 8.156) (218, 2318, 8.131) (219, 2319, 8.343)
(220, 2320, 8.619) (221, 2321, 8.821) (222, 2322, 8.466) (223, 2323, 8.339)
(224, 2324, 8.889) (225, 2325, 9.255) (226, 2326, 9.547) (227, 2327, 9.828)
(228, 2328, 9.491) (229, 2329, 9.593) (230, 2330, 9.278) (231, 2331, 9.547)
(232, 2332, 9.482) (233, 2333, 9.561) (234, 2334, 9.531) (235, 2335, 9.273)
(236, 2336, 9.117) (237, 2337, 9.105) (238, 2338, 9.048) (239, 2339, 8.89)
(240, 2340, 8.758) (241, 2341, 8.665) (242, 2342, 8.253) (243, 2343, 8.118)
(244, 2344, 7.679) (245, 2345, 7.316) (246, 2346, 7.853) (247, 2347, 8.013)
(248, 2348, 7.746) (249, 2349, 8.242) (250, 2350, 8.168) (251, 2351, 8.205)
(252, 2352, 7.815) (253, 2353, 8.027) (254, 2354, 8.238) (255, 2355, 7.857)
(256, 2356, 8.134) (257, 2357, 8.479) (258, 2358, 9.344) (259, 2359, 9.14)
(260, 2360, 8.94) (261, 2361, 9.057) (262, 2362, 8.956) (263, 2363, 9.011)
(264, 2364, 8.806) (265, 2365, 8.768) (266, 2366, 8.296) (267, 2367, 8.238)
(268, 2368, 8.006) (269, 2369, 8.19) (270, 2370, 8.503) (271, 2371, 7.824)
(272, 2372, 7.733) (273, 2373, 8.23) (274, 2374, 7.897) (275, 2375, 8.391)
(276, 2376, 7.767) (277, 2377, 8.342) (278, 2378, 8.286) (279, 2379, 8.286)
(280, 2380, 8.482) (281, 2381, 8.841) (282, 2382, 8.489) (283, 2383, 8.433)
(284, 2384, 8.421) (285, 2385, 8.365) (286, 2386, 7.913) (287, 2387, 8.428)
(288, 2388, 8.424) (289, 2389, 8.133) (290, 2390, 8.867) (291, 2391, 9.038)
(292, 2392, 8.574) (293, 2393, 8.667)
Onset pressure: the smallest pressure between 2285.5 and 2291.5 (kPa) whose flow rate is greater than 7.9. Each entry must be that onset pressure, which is 2286 kPa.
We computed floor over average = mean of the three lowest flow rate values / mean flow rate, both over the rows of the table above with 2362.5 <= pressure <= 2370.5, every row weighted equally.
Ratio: 0.961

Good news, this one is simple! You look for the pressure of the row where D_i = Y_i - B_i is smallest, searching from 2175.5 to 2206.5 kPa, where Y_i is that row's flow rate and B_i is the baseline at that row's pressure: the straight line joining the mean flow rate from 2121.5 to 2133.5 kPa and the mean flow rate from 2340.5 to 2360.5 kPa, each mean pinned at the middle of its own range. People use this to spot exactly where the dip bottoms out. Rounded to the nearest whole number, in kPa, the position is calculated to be 2176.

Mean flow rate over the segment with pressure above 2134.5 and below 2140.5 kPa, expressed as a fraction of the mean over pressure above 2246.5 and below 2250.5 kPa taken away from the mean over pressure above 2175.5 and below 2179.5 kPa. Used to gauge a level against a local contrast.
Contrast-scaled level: -3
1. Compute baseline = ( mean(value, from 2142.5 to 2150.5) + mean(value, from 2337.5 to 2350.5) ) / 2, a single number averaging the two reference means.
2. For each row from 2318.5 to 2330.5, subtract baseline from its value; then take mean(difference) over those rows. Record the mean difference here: 1.6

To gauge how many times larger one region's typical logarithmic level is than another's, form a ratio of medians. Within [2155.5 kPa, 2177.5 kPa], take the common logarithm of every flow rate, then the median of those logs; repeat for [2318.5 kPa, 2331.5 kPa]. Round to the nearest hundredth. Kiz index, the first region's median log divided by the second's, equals 0.58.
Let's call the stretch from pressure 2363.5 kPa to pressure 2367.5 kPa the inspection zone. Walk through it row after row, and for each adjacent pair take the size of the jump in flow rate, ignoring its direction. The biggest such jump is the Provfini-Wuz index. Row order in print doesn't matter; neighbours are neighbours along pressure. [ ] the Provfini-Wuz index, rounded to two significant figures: 0.47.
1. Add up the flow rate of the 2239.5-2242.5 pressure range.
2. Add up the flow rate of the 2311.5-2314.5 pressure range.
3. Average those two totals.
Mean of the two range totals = 23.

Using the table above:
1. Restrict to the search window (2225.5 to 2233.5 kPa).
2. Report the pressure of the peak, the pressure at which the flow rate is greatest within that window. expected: 2232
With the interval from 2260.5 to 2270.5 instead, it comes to 2268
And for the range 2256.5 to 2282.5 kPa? 2268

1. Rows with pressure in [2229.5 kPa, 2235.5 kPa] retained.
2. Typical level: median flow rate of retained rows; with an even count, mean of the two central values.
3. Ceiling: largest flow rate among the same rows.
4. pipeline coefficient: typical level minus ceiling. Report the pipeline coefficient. -0.34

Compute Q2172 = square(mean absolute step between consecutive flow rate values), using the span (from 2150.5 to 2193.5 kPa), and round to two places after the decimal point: 0.09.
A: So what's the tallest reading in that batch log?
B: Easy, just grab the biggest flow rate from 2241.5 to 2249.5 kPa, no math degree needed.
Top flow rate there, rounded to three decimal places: 7.923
